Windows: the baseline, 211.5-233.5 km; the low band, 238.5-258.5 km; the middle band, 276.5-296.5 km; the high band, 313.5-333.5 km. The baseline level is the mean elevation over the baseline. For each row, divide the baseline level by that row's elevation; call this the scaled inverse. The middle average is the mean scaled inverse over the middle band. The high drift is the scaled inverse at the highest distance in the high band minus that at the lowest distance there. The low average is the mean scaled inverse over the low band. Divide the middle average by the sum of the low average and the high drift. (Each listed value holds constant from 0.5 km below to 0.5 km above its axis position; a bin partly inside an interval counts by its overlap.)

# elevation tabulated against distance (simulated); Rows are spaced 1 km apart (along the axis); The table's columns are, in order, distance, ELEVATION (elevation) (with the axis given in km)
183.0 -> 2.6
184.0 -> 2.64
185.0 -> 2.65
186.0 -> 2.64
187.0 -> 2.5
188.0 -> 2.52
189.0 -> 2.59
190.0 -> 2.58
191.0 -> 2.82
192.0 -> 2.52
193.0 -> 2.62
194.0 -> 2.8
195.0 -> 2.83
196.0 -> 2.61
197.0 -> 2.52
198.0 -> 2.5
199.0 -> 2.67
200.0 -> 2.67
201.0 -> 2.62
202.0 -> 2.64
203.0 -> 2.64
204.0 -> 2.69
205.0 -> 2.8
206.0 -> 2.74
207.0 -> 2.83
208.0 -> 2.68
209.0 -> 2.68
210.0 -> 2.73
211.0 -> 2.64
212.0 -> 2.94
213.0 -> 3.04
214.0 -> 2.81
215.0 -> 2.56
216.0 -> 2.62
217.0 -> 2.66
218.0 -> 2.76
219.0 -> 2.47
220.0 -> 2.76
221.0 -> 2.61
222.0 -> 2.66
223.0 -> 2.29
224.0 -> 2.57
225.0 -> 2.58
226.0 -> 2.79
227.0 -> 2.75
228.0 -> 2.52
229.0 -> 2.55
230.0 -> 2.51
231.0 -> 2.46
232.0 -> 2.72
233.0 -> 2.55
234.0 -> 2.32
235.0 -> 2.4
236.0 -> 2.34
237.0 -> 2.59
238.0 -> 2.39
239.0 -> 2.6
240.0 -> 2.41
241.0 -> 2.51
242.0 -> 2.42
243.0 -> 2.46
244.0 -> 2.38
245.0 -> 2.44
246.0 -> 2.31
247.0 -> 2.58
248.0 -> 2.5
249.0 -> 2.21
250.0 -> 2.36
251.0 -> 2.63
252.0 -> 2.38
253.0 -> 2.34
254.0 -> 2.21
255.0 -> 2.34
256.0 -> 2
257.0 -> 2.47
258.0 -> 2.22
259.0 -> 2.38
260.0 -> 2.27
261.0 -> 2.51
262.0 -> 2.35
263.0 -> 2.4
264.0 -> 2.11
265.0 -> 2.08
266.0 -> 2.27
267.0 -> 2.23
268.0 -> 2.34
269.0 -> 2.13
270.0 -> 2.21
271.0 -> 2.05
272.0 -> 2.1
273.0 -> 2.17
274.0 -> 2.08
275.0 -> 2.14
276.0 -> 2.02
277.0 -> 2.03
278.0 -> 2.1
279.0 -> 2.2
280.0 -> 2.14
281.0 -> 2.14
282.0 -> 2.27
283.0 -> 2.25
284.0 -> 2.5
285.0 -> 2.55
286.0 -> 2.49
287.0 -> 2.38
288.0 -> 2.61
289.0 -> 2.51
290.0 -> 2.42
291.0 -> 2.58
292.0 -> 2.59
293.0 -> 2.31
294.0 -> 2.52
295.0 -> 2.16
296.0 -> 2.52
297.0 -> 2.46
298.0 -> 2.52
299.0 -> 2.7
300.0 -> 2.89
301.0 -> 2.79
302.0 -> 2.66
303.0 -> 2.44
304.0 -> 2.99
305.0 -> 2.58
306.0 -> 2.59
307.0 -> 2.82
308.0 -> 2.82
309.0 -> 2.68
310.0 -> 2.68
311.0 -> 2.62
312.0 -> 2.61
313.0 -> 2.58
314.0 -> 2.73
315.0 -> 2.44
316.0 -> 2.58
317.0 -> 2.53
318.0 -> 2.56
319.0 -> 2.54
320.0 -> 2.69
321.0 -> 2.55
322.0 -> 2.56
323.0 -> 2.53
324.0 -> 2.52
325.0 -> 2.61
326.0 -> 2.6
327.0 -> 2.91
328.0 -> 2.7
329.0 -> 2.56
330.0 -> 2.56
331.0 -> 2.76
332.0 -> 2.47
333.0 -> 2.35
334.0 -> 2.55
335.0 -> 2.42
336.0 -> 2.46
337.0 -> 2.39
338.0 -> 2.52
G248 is 0.89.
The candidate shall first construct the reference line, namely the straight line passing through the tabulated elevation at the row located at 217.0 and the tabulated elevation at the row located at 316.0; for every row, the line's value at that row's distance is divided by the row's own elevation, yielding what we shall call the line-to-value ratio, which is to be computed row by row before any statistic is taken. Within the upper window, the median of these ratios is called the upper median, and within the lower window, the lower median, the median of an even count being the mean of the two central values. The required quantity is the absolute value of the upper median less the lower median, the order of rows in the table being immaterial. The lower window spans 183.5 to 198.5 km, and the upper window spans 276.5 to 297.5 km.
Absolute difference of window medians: 0.05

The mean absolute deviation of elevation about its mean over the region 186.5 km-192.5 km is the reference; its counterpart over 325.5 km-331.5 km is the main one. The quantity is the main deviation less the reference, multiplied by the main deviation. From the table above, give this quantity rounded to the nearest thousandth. 0.003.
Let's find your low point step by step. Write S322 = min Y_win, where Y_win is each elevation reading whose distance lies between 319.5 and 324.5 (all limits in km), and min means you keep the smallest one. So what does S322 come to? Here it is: 2.52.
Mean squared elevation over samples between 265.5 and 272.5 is 4.8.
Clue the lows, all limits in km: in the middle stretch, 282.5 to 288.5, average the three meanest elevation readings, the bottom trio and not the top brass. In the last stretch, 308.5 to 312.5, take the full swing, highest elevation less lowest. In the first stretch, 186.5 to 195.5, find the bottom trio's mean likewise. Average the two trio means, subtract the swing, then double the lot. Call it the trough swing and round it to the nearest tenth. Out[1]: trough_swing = 4.7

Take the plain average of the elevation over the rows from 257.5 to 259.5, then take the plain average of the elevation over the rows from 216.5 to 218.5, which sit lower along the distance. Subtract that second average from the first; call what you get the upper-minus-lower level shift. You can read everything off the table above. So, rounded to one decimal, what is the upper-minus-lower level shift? -0.4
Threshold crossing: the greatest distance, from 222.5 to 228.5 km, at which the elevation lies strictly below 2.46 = 223.0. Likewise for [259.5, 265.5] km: 265.0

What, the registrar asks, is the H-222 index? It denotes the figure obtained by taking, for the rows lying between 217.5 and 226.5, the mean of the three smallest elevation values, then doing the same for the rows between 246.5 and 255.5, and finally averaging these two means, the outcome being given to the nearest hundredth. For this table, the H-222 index 2.35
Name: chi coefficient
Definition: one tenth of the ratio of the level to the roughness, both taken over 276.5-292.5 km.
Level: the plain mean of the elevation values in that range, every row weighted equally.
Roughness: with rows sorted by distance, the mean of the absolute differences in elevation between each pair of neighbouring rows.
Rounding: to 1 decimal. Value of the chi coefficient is 2.5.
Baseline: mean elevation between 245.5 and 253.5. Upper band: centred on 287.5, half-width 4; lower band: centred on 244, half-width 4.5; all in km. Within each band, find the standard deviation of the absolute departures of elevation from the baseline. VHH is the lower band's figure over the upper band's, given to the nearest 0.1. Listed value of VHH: 0.8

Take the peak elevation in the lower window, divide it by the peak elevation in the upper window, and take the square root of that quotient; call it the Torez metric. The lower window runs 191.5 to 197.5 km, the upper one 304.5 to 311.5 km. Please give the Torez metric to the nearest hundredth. 1.00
